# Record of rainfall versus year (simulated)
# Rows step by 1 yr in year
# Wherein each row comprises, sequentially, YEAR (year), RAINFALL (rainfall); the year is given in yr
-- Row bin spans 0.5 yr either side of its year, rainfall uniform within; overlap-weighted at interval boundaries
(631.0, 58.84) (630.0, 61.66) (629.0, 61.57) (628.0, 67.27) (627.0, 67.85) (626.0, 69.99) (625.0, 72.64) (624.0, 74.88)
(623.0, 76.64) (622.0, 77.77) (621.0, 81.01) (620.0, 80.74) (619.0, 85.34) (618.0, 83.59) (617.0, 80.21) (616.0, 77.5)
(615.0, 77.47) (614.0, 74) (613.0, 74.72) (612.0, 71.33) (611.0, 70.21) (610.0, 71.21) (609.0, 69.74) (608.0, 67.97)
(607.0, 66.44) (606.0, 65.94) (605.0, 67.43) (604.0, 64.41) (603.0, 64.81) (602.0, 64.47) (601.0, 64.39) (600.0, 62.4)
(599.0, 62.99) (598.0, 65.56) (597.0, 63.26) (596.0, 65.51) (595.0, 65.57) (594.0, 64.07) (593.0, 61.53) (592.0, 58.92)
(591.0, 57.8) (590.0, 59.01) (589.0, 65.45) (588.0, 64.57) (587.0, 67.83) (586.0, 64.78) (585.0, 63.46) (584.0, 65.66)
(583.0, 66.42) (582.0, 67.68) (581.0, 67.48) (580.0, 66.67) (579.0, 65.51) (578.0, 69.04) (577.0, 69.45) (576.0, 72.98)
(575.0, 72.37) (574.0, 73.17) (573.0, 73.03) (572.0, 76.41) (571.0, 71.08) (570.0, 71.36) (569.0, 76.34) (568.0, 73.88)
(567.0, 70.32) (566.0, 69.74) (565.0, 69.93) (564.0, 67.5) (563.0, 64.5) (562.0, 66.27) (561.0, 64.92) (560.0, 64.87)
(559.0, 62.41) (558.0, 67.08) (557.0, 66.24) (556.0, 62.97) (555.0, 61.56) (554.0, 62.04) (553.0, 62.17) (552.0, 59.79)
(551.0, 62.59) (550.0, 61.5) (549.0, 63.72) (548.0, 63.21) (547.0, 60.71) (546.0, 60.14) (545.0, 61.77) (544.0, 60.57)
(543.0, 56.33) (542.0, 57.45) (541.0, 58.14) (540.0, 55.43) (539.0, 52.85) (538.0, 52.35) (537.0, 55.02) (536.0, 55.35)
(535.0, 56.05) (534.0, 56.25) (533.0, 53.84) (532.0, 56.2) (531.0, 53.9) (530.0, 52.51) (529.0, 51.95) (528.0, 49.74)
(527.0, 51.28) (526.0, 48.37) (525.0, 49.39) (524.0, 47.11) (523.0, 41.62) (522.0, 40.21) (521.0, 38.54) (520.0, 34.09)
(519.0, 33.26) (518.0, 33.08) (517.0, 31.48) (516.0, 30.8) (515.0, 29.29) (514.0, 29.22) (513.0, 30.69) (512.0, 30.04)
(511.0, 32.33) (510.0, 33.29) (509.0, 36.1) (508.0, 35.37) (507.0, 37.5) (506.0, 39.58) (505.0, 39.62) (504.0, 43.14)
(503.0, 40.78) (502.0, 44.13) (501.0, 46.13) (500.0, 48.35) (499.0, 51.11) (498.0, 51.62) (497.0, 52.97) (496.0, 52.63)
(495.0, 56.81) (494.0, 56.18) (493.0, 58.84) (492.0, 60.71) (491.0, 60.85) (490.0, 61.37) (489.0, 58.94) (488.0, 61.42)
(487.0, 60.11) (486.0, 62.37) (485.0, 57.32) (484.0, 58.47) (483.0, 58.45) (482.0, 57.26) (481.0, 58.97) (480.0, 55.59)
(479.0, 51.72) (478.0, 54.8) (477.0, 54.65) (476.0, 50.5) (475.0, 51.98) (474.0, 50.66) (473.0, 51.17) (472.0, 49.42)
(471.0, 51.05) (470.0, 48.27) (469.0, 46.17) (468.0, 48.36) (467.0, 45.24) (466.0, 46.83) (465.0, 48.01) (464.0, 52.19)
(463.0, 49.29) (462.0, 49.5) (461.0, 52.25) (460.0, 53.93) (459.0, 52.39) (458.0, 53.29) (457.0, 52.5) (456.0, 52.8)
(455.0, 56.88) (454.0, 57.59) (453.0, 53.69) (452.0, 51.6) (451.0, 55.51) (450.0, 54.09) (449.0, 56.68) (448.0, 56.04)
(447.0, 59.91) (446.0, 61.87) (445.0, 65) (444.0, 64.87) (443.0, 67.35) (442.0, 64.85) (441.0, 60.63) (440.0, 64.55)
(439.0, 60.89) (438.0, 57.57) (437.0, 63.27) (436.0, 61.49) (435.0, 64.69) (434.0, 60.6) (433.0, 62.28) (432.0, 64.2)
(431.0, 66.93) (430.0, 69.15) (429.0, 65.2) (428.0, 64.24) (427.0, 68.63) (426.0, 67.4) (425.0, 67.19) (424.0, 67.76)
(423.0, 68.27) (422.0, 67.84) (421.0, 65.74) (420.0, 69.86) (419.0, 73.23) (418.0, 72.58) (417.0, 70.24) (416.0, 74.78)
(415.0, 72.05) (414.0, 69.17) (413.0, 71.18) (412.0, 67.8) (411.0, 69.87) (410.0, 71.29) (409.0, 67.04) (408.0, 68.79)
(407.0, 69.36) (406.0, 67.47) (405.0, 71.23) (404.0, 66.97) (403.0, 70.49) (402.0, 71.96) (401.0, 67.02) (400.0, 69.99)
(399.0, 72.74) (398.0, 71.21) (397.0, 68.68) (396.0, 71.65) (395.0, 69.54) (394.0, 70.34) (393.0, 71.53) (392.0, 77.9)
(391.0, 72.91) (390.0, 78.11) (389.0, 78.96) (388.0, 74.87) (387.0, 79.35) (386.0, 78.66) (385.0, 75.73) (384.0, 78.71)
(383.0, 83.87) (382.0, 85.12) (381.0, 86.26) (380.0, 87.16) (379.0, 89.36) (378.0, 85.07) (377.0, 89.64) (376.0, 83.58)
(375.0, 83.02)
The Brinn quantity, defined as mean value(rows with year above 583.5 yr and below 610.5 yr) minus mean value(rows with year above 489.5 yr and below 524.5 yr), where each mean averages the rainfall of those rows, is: 22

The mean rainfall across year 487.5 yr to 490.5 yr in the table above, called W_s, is 61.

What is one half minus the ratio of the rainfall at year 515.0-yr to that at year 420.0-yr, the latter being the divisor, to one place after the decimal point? 0.1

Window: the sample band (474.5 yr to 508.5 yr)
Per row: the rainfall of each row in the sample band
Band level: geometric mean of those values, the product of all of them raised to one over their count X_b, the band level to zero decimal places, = 52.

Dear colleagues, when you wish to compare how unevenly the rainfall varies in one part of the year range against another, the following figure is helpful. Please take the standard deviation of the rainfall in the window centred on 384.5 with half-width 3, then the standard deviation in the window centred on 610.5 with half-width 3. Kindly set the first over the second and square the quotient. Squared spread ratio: 2.5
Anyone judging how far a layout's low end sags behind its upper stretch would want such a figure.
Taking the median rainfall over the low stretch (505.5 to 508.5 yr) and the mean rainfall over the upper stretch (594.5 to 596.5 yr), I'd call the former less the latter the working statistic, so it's -28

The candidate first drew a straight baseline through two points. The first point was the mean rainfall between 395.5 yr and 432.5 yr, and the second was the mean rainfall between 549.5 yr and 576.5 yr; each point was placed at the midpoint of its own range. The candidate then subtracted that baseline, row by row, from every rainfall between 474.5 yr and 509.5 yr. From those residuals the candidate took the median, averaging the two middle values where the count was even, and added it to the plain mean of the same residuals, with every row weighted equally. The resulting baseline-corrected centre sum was -30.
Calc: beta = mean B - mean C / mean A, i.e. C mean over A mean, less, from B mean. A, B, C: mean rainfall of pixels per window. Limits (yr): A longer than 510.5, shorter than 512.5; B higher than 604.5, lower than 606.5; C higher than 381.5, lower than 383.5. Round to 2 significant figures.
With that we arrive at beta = 64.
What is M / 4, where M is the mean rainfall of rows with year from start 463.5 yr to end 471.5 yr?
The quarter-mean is 12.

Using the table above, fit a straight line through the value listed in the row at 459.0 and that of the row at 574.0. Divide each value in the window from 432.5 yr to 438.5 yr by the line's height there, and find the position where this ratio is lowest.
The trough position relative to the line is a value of 438.0 yr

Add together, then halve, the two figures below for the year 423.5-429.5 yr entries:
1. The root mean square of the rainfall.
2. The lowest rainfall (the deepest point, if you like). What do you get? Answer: 65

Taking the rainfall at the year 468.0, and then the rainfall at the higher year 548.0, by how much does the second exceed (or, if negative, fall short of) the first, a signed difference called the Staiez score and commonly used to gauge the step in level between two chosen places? 15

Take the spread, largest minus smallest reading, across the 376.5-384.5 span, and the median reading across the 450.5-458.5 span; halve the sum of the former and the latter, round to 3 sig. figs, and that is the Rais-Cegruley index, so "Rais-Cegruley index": 32.2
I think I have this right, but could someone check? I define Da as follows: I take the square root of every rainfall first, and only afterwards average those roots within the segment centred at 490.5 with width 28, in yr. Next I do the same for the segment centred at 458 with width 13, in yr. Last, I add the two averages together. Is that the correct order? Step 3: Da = 14.7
